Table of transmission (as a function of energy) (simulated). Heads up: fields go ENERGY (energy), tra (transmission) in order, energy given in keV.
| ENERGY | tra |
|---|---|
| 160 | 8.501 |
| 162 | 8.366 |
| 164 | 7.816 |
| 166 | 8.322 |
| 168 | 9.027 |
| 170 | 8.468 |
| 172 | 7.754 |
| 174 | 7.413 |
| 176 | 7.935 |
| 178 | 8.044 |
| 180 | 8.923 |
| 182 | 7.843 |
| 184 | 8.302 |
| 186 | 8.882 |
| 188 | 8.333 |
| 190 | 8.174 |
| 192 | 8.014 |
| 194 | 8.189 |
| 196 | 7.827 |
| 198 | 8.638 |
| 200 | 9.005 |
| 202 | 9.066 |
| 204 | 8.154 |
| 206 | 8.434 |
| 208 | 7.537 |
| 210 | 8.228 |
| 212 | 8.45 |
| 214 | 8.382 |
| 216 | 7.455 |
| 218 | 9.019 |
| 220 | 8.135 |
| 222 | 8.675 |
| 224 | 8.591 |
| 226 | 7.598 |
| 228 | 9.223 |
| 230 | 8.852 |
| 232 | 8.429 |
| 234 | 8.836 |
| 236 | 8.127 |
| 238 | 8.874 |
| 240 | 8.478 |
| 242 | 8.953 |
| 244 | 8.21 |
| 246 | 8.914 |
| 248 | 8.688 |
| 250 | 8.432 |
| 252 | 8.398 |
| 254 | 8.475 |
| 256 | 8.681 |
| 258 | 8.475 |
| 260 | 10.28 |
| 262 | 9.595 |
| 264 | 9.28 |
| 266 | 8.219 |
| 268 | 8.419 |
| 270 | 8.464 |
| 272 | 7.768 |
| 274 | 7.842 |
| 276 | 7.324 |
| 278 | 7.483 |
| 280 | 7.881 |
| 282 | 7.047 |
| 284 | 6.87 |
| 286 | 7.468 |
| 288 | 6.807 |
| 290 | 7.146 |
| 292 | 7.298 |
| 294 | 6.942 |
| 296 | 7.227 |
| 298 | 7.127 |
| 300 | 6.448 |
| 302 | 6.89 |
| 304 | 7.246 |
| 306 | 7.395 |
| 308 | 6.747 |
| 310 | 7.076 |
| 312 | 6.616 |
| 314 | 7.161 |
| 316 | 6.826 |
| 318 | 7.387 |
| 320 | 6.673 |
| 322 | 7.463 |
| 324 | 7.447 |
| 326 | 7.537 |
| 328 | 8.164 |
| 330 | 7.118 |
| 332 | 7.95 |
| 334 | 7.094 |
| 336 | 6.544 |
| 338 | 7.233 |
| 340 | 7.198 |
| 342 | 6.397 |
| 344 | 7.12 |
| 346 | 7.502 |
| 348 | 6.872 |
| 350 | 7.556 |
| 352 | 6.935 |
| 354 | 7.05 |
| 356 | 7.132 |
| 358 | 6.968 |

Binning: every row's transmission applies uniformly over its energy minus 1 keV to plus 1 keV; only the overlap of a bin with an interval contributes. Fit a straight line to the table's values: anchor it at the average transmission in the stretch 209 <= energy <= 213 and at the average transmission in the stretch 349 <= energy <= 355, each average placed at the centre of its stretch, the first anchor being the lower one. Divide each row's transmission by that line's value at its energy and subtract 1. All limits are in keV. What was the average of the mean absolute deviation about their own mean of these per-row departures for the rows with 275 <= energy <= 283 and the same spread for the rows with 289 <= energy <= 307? 0.030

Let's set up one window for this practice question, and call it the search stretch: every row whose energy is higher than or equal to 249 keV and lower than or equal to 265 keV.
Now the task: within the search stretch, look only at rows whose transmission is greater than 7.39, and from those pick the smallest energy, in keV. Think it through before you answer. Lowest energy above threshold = 250 keV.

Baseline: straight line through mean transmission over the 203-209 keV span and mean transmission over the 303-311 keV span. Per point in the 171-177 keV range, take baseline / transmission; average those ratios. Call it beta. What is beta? 1.08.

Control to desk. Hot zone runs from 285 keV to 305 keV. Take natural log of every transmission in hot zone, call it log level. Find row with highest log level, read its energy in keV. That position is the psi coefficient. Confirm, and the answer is 286 keV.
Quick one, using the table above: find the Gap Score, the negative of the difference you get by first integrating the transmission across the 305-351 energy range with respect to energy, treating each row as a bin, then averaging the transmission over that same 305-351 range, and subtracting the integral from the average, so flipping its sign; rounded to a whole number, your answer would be 323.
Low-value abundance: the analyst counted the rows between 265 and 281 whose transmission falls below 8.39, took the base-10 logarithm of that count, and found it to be 0.78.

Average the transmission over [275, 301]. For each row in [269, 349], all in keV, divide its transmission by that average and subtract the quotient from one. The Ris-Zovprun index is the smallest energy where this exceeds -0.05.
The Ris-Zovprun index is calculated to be 276 keV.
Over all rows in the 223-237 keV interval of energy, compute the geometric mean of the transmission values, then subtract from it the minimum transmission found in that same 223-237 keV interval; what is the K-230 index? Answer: 0.9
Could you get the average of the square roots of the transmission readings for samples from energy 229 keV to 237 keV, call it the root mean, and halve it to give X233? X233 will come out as 1.46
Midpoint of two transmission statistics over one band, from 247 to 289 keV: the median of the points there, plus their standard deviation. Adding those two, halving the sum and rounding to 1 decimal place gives 4.6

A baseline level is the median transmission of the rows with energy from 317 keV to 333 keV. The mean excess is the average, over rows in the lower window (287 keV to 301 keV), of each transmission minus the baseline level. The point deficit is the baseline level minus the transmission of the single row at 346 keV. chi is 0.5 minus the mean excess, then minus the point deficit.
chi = 1.0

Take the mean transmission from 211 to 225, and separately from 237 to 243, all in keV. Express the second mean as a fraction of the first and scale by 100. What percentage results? 105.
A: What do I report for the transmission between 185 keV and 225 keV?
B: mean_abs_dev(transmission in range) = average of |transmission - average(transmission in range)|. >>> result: 0.35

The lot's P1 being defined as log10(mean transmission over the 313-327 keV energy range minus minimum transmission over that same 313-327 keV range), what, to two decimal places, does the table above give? -0.27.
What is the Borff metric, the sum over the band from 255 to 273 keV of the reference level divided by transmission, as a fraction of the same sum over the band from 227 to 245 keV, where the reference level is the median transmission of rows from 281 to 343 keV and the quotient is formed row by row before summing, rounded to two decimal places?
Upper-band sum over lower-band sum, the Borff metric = 0.99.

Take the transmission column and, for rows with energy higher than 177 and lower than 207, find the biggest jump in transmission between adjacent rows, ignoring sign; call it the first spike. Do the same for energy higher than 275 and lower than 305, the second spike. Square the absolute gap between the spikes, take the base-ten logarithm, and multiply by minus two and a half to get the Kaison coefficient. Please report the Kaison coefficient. 3.0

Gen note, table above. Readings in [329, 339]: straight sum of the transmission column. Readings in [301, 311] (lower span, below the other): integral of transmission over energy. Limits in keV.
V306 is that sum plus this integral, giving 107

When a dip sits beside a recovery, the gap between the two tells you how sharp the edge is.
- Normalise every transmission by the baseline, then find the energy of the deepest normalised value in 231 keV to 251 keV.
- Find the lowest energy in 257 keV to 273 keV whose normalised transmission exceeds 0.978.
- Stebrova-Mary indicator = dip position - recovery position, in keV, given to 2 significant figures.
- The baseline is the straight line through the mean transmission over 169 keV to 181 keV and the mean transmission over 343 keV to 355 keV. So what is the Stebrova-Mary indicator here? -22 keV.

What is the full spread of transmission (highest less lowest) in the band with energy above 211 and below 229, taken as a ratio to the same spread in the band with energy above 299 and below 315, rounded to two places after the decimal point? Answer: 1.87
